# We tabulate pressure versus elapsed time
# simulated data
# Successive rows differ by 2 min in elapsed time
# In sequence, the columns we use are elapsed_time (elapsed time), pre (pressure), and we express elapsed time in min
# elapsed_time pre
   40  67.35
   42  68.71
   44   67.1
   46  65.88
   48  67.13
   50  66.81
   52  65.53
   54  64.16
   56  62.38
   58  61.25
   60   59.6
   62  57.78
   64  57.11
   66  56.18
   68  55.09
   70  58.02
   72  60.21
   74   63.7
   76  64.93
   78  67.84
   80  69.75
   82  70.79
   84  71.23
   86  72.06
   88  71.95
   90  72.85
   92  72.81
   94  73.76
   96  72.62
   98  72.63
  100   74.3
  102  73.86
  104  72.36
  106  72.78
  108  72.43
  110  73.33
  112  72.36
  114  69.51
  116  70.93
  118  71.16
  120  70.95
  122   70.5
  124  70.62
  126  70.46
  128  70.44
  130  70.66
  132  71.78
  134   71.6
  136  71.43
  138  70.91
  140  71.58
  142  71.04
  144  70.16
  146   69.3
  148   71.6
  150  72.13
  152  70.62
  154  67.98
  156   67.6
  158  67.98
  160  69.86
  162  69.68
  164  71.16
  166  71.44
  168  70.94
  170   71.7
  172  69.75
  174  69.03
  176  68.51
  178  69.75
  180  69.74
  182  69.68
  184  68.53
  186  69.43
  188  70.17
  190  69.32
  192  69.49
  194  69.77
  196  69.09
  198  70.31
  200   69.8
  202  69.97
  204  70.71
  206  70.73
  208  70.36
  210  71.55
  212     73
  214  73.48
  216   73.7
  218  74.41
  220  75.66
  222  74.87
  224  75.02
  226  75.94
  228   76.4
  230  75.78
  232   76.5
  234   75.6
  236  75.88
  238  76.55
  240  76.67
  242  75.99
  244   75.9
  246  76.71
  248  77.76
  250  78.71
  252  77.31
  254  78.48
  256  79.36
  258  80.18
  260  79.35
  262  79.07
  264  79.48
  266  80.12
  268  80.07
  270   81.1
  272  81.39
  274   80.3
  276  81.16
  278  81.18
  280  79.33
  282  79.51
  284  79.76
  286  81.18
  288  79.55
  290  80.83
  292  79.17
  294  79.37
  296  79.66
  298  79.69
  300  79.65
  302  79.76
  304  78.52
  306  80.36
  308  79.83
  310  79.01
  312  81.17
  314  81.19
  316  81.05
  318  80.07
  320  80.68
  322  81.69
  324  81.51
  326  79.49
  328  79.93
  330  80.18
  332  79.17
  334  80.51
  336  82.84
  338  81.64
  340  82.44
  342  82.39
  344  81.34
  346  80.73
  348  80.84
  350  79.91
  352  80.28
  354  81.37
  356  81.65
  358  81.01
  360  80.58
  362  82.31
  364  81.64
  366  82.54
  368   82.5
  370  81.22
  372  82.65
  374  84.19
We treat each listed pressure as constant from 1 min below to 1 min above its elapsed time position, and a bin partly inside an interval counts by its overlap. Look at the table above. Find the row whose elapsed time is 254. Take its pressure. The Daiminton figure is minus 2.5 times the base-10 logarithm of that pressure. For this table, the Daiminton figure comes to -4.74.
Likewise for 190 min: -4.60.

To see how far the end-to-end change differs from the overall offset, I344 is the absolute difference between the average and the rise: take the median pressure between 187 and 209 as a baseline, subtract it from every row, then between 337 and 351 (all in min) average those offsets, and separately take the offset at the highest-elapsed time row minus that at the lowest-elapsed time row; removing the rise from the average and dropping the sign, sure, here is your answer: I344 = 13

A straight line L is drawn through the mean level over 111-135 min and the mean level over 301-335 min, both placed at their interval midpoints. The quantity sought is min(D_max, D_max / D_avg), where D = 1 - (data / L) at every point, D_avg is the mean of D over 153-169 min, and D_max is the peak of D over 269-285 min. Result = -0.27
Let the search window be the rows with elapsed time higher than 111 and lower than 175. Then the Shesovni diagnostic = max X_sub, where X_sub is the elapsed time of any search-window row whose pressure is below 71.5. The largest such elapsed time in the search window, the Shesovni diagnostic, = 174 min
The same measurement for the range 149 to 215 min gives 208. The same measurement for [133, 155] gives 154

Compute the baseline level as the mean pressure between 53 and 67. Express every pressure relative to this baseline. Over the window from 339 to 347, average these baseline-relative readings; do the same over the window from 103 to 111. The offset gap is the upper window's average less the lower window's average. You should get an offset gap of 9.0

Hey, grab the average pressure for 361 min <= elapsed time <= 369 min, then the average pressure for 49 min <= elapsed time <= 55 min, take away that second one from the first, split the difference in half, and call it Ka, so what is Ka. 8.4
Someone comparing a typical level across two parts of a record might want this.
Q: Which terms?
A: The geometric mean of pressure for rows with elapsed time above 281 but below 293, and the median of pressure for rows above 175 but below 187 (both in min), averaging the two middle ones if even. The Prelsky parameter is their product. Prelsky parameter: 5564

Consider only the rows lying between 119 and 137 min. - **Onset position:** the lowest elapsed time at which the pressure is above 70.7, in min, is 120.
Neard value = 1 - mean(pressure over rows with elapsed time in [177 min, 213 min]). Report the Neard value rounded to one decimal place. -69.1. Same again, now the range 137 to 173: -69.3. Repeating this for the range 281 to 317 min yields -79.0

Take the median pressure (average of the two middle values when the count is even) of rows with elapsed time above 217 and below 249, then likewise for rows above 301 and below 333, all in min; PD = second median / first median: 1.06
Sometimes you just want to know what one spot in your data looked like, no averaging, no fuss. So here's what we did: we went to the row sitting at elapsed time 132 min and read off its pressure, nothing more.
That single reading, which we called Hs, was 71.78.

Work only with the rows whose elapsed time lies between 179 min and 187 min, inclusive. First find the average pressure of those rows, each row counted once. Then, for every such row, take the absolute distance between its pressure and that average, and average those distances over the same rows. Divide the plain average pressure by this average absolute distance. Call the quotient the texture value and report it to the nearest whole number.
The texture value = 170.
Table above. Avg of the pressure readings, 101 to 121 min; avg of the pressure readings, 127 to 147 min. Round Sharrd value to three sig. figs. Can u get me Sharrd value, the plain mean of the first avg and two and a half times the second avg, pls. 125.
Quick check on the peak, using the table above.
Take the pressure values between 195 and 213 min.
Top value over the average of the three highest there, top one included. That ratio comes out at 1.02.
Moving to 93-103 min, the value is 1.00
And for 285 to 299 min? 1.01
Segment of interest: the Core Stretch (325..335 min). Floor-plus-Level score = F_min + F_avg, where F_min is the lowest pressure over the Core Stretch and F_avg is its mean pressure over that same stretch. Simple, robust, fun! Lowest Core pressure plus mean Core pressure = 159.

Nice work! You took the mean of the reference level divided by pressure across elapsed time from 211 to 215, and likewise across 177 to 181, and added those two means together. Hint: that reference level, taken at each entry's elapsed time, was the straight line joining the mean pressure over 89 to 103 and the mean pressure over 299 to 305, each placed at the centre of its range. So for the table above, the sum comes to 2.13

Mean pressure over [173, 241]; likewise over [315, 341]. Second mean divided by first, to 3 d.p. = 1.120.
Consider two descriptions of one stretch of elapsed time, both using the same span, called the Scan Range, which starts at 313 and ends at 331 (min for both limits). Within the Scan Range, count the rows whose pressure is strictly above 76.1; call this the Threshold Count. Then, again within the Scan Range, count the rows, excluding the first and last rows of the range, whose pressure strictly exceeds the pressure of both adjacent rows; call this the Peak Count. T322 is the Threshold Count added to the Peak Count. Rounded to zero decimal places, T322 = 10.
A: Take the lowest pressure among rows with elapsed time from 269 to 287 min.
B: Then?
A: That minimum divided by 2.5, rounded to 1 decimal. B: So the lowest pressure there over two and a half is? 31.7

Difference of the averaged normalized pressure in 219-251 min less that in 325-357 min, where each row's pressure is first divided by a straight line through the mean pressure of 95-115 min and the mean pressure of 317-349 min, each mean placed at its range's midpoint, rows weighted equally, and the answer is -0.010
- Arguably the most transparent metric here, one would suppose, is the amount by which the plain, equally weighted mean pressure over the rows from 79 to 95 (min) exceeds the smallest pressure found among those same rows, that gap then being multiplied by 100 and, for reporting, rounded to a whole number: 215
